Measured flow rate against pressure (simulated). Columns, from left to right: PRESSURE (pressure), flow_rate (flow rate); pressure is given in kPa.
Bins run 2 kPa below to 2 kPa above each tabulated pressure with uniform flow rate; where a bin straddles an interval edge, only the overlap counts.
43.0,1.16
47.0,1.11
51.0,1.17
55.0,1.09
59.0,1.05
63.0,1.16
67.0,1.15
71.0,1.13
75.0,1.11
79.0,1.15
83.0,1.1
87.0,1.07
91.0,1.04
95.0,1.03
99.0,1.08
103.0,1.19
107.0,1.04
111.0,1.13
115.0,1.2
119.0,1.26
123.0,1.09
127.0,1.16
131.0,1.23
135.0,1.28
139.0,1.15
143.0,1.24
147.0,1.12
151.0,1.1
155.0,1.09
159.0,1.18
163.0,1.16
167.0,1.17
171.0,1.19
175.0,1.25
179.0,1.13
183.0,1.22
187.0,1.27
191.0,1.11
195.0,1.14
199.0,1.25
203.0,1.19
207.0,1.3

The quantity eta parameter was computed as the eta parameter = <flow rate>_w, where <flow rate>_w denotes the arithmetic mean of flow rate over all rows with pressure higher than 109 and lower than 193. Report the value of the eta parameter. 1.18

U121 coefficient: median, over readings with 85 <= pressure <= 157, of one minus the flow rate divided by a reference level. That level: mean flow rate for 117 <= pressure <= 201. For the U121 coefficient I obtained 0.047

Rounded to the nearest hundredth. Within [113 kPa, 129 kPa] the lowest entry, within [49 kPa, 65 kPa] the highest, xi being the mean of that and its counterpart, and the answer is 1.13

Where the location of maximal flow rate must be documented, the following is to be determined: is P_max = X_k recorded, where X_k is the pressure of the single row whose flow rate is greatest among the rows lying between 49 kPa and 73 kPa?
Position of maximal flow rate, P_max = 51.0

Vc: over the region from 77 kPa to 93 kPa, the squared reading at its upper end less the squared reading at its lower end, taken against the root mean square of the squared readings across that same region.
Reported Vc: -0.20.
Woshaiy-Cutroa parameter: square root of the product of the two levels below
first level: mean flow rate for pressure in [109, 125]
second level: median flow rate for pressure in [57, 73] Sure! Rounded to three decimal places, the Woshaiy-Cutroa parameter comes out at 1.155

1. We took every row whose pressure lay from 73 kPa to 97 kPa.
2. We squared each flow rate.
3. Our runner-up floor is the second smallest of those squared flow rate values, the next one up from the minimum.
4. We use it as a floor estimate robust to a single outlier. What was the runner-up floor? 1.08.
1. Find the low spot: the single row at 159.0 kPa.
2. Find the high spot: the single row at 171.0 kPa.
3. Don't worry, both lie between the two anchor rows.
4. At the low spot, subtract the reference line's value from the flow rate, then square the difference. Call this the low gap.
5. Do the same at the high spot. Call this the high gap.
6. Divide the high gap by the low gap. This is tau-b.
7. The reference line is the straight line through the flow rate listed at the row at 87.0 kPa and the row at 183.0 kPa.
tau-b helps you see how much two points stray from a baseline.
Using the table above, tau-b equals 20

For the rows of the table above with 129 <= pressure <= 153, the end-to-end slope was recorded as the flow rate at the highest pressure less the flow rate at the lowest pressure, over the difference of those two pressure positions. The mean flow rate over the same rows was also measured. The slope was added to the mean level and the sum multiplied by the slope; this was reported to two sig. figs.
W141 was -0.0077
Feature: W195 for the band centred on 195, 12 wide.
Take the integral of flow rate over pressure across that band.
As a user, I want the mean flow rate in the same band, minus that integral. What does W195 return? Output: -12.8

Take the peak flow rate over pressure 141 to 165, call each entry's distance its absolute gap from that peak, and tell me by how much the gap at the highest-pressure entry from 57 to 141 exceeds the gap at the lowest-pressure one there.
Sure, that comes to -0.100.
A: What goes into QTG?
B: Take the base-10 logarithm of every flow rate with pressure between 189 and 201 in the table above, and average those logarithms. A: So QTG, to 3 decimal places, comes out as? 0.066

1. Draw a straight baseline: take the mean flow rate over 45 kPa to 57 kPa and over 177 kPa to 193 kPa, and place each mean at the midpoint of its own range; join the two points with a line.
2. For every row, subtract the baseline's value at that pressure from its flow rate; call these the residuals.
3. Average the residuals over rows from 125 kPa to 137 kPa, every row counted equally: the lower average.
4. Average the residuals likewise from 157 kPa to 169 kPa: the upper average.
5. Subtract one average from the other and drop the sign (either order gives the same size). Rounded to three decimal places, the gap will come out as 0.067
